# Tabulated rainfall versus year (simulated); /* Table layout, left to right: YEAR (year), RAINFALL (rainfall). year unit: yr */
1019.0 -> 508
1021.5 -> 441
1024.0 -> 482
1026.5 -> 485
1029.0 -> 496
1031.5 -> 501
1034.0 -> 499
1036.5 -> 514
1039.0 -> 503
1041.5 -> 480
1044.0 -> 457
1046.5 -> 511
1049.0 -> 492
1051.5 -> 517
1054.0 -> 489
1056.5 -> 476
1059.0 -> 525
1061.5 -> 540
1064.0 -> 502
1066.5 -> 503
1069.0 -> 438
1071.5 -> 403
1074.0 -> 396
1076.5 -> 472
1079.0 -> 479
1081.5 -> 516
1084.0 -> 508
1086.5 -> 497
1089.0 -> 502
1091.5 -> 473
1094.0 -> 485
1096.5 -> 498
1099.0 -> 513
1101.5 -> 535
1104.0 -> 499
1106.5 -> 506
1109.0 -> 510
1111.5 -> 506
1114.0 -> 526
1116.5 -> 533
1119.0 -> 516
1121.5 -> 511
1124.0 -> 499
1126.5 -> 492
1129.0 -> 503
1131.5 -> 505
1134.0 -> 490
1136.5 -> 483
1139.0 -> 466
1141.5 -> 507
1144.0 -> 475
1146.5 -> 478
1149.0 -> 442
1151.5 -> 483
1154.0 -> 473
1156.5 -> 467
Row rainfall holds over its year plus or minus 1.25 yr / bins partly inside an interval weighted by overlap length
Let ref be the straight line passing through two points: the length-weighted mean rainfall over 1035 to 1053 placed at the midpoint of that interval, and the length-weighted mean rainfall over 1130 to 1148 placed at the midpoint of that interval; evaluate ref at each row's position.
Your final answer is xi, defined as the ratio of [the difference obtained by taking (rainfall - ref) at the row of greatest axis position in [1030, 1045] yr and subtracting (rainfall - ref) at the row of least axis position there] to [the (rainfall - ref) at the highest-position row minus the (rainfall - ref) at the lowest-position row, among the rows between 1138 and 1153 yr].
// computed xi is -2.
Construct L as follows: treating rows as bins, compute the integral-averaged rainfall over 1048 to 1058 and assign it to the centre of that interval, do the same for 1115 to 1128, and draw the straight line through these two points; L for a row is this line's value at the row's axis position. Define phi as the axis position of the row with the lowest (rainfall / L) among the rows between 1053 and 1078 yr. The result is 1074.0 yr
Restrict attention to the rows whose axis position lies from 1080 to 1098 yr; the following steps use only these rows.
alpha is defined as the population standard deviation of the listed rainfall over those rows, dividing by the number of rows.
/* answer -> 13.2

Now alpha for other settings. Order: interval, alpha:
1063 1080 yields 41.1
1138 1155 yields 18.0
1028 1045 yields 17.4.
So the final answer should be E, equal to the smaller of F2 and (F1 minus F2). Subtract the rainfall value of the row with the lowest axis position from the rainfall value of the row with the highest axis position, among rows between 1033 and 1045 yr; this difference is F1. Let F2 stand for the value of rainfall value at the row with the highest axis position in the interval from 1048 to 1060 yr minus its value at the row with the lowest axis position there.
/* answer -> -75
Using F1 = -42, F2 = 33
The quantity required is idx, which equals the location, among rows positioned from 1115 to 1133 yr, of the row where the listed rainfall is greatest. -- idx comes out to 1116.5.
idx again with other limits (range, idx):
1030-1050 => 1036.5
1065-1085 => 1081.5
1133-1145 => 1141.5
